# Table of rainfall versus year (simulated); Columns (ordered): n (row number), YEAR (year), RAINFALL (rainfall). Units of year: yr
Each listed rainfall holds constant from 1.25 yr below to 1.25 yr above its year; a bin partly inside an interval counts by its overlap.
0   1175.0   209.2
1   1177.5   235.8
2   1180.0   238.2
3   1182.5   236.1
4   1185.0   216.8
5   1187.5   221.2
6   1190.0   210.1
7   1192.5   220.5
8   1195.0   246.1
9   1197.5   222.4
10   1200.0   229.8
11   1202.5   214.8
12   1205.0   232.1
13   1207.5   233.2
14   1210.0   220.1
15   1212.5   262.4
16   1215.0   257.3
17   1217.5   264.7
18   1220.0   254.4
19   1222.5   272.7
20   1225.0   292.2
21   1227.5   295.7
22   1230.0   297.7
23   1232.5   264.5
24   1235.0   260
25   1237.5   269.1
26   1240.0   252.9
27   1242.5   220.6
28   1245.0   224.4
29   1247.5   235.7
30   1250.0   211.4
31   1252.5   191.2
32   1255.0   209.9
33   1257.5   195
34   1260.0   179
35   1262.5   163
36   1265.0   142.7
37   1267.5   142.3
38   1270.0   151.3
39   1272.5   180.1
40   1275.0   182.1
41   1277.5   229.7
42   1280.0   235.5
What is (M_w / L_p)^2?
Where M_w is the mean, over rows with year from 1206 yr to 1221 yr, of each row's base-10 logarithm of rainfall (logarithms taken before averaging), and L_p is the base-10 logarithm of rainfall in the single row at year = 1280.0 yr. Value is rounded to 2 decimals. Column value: 1.02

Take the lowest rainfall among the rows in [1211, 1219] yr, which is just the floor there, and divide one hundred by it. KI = 0.39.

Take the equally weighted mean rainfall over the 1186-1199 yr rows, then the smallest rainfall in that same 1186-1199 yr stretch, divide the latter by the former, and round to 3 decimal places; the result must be 0.938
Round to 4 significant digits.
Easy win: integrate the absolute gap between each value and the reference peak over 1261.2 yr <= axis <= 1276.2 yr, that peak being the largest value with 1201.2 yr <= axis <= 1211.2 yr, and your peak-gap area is 1094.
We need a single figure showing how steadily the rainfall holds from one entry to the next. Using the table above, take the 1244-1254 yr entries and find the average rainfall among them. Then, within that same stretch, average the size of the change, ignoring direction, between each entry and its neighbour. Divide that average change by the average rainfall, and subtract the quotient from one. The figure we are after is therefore 0.914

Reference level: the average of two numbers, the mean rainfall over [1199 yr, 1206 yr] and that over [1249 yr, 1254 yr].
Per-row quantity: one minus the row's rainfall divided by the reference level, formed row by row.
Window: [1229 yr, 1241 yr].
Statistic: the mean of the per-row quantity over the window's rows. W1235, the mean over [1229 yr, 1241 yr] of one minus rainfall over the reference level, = -0.26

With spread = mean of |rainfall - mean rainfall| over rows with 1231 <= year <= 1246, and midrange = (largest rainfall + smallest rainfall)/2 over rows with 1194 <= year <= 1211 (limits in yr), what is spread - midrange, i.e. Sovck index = -213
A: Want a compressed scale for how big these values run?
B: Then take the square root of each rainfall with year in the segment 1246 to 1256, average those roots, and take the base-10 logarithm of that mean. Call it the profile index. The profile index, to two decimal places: 1.16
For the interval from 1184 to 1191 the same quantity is 1.17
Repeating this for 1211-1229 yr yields 1.22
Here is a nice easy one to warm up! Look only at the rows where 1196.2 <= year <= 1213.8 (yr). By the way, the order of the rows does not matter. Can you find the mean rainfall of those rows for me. 231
